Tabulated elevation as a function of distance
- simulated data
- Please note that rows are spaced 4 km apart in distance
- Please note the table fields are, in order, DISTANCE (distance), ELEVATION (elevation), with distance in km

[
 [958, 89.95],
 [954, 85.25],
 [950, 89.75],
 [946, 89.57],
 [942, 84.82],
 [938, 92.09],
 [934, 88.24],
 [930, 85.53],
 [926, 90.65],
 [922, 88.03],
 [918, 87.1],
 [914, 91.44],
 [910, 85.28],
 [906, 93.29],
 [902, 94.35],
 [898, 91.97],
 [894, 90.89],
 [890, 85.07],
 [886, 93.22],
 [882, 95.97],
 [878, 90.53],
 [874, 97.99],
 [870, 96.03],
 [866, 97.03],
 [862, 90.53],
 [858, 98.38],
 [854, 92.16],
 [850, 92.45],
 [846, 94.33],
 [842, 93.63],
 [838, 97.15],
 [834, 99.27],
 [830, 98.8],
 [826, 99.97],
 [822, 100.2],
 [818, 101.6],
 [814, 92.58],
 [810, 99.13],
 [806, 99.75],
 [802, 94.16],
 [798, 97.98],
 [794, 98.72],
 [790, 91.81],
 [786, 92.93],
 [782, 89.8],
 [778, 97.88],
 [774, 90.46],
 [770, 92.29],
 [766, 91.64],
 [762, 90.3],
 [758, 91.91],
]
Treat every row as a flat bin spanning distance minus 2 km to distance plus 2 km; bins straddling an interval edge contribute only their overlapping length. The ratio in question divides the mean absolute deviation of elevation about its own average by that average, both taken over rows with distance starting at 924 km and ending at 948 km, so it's 0.0258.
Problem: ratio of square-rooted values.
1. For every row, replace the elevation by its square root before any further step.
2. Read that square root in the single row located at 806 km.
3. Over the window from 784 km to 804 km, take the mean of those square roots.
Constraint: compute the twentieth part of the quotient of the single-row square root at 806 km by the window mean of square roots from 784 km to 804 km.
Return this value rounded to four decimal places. 0.0512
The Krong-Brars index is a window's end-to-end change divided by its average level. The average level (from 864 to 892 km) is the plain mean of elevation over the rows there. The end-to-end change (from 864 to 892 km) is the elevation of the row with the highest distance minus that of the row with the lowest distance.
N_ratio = -0.13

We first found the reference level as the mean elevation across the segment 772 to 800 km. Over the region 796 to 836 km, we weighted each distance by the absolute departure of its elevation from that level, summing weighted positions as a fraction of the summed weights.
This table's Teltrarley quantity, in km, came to 818.4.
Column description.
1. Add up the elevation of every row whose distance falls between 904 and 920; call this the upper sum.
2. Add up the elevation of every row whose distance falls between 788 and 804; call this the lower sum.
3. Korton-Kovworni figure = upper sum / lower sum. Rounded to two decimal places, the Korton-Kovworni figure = 0.93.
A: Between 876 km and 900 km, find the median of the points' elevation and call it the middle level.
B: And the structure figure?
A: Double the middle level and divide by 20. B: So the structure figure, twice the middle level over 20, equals 9.1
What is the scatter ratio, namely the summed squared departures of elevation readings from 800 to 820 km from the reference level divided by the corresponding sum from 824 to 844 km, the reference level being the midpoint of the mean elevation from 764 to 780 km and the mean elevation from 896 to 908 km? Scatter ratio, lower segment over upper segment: 1.1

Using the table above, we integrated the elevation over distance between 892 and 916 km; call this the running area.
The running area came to 2189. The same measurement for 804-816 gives 1166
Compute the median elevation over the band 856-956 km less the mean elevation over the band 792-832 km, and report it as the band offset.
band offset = -7.6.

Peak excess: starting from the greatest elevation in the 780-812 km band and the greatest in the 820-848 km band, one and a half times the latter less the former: 51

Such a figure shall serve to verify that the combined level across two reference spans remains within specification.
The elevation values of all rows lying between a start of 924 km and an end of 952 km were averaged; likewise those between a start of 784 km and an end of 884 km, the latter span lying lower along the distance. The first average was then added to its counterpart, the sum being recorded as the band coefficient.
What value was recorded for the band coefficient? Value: 185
